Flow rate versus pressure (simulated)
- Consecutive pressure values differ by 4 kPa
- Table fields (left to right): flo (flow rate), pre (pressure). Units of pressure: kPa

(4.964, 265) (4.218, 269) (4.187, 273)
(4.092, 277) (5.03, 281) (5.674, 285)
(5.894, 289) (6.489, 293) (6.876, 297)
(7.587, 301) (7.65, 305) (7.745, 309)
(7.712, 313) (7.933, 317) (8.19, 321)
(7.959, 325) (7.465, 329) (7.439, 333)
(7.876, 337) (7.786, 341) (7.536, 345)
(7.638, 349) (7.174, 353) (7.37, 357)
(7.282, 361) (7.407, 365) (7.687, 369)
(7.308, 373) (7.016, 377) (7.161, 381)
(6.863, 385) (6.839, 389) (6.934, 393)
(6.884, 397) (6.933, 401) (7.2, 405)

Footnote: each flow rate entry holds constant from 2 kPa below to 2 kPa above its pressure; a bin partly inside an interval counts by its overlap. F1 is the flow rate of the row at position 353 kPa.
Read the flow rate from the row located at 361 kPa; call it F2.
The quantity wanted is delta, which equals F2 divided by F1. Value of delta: 1.02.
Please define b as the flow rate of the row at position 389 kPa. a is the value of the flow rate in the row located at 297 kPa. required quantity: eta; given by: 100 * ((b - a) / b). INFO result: -1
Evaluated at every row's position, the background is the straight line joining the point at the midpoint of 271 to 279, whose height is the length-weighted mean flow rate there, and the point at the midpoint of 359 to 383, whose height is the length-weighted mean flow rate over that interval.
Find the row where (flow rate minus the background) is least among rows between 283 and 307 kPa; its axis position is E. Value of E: 285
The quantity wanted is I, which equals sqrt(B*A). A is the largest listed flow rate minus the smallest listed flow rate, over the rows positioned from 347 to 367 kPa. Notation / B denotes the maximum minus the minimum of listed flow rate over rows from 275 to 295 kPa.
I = 1.1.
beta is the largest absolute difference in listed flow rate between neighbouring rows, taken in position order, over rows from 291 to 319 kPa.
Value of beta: 0.7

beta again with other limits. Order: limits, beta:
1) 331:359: 0.5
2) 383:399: 0.1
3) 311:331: 0.5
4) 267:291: 0.9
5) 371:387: 0.3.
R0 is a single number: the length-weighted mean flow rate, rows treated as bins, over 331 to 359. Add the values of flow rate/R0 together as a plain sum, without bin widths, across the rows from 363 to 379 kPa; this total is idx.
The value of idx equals 3.9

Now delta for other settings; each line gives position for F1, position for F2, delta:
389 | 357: 1.08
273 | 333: 1.78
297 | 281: 0.73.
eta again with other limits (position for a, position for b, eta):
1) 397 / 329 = 8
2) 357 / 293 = -14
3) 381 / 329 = 4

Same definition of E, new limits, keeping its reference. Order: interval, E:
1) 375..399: 397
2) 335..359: 353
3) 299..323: 313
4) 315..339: 333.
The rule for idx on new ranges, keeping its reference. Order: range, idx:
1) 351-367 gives 3.9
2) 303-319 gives 4.1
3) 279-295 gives 3.1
